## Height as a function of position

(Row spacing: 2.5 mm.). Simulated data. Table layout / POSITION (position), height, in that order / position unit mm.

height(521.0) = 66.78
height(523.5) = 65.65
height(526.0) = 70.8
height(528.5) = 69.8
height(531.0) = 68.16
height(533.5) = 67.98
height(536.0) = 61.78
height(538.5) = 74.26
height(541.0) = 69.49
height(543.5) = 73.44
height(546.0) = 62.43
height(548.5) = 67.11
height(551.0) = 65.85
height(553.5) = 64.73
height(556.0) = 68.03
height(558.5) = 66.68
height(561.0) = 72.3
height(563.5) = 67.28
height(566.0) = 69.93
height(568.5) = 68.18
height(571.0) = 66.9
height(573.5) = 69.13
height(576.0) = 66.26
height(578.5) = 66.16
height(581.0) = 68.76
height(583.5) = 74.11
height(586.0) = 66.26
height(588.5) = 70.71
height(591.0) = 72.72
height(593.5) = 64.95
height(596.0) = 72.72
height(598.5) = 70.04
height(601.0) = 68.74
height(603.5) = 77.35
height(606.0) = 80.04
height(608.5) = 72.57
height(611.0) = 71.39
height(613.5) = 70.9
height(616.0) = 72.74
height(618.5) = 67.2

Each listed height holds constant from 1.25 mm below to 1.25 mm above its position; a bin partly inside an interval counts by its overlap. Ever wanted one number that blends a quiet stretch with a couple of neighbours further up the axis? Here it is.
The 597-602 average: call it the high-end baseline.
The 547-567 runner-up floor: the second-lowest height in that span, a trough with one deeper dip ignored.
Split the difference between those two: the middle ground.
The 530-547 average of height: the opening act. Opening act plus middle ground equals 136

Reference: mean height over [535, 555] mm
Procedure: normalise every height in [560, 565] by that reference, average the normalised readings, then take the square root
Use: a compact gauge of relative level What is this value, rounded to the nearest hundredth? 1.02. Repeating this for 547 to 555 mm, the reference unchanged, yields 0.99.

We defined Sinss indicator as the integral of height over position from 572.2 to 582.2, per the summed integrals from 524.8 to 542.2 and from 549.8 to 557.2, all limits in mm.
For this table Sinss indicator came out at 0.40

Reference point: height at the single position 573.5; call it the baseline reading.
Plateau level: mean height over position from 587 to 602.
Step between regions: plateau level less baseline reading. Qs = 1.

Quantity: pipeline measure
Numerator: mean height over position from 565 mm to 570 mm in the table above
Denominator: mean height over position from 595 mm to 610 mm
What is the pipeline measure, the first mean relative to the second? 0.94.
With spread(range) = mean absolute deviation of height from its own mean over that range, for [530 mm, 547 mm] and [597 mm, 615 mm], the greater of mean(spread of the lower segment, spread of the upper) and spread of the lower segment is 3.6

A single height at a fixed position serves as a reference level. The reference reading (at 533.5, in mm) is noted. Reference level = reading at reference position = 67.98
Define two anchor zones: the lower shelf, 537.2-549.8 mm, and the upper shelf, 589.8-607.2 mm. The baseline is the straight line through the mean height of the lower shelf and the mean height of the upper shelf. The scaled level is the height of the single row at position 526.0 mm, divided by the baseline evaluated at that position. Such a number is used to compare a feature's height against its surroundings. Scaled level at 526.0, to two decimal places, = 1.04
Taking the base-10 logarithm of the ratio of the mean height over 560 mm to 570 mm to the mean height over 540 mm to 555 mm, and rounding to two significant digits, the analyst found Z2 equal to 0.014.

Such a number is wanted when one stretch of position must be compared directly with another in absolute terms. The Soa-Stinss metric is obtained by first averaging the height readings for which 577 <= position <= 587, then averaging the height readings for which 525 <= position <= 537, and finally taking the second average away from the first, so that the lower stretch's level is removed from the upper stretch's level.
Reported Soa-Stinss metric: 1.1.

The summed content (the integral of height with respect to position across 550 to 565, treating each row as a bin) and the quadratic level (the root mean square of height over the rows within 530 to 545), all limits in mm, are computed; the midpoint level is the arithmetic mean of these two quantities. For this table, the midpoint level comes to 541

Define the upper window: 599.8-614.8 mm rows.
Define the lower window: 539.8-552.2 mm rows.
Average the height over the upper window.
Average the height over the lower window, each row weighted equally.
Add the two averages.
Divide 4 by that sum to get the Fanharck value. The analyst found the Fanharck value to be 0.0283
